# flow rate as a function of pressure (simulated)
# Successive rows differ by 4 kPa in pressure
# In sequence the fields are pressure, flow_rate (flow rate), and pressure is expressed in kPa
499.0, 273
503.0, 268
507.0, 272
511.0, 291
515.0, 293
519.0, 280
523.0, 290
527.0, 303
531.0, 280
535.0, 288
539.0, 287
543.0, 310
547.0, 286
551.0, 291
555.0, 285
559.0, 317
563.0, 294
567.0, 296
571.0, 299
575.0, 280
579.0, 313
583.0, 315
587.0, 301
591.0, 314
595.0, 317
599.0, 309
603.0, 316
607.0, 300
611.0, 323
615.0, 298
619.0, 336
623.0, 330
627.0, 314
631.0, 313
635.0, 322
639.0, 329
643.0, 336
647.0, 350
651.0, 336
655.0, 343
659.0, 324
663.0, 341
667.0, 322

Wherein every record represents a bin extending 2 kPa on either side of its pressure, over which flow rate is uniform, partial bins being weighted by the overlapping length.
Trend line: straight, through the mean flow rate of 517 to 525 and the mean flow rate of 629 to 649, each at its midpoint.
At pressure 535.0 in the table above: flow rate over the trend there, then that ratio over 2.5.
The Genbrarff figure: 0.397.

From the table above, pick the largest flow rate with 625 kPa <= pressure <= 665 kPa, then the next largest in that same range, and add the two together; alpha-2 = 693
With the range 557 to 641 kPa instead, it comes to 666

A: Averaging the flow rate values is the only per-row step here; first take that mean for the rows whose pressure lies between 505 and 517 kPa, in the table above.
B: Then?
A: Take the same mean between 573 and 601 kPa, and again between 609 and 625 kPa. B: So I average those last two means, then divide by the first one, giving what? 1.10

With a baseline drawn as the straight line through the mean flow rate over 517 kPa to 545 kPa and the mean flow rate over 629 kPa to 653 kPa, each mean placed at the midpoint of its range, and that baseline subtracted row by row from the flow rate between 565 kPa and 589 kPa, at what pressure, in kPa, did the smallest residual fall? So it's 575.0 kPa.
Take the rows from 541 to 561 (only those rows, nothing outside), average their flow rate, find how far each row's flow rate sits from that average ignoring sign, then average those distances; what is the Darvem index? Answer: 13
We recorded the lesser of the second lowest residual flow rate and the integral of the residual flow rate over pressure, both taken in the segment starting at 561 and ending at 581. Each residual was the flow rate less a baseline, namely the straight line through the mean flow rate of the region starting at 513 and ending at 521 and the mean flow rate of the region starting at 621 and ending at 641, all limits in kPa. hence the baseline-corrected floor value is -135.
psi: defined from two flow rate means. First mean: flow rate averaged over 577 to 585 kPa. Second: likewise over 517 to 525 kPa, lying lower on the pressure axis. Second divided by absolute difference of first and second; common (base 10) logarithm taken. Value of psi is 0.99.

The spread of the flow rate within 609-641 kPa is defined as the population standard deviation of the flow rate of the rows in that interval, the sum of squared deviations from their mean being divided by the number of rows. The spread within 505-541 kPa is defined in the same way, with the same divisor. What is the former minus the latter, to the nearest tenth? 2.8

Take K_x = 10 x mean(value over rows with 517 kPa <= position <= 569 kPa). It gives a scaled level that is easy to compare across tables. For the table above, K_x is 2928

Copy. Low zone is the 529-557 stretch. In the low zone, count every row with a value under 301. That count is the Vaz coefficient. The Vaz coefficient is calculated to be 6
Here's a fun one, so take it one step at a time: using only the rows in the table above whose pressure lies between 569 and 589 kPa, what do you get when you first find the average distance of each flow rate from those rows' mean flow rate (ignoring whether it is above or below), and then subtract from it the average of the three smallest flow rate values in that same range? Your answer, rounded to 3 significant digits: -283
